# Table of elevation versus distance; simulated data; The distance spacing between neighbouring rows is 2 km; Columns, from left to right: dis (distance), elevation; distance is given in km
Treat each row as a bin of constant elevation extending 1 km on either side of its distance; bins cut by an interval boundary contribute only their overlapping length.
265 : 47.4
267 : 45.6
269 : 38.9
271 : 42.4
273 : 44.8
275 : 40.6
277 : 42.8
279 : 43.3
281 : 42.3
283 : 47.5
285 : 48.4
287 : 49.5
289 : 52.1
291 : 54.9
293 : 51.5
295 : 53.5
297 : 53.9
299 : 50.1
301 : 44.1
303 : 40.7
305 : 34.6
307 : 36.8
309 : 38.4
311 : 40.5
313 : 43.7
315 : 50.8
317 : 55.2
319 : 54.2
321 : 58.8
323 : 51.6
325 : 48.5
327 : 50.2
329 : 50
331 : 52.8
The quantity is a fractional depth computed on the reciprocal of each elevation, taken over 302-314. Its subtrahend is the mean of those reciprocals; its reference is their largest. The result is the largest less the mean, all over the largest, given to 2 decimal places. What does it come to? 0.11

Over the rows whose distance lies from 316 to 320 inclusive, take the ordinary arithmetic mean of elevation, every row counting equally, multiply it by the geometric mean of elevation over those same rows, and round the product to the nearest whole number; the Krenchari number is 2992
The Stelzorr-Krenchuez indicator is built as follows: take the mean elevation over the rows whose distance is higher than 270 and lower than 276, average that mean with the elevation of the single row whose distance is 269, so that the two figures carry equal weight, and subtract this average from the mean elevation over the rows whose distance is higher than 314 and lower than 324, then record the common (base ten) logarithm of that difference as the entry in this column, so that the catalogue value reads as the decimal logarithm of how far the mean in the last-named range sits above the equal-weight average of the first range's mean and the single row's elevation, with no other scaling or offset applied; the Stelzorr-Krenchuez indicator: 1.1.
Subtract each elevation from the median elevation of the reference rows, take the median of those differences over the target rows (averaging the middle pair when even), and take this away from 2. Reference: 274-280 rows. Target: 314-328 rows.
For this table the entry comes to 11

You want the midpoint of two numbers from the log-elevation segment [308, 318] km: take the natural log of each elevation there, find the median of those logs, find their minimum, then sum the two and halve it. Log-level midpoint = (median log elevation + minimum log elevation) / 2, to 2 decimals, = 3.71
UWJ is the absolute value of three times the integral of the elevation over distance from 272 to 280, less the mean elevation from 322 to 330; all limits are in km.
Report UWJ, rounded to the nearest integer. 979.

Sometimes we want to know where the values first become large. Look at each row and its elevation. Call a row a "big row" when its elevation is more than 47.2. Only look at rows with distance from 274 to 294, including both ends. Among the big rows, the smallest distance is 283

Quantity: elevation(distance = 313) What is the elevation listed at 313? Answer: 43.7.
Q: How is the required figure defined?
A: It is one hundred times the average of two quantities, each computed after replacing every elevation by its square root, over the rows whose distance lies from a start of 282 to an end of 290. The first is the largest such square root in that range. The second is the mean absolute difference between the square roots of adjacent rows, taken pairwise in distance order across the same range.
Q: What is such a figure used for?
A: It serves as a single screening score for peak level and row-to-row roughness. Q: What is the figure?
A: 366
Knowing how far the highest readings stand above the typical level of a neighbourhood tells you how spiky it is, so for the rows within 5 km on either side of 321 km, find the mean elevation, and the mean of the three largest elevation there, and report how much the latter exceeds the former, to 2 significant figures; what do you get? 2.4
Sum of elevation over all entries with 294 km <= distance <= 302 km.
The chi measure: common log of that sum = 2.30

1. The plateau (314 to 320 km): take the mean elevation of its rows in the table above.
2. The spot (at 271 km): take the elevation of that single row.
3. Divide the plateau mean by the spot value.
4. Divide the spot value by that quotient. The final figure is 34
